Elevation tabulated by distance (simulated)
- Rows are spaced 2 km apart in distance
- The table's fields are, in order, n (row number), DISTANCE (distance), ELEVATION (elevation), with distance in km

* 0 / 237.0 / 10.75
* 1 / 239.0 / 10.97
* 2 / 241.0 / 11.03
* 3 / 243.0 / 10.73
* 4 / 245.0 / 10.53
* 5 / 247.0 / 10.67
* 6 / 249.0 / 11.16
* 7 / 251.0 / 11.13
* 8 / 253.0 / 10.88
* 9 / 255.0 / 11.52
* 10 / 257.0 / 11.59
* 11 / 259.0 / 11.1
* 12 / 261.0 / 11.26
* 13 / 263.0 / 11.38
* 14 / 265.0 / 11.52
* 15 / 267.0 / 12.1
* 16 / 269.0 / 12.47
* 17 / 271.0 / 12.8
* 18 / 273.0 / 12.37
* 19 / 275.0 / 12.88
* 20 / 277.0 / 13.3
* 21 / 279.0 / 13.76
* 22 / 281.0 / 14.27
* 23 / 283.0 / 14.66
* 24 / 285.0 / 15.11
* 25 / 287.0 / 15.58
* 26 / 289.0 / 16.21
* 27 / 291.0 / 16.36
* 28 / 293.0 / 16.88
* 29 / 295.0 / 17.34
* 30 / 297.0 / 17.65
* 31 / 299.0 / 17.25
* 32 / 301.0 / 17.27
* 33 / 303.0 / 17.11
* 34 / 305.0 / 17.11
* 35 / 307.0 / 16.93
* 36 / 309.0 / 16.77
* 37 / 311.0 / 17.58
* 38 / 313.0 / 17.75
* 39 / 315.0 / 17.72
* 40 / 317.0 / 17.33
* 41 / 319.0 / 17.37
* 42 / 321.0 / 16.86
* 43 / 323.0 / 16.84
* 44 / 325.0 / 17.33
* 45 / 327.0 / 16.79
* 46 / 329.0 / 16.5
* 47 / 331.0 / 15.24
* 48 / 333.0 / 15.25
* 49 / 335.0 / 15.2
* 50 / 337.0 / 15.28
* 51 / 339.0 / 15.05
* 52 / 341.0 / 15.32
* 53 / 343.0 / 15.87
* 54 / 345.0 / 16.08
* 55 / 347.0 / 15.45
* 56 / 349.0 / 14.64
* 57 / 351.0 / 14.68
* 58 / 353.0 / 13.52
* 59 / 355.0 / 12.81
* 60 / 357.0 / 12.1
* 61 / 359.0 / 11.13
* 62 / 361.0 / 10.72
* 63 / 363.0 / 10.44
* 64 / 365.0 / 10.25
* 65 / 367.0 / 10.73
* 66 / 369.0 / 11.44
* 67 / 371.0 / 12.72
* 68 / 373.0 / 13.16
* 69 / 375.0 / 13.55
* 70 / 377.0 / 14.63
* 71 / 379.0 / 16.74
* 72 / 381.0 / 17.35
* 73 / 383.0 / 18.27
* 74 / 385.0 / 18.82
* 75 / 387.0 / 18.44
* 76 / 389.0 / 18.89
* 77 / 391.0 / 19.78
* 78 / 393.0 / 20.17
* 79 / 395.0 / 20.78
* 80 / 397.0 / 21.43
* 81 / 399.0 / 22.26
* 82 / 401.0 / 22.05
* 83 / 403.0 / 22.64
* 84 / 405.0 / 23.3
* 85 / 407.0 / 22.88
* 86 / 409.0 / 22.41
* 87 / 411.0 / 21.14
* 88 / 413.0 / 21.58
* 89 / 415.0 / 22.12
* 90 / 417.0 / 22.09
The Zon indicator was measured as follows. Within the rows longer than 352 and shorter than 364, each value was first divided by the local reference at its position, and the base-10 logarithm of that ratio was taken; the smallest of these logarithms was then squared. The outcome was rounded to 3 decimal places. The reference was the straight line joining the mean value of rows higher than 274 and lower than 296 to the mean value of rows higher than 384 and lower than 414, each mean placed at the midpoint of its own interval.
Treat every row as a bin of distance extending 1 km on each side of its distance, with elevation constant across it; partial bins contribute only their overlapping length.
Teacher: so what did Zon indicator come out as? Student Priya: 0.070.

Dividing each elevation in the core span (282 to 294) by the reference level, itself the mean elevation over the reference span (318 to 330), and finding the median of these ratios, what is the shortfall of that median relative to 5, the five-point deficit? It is 4.06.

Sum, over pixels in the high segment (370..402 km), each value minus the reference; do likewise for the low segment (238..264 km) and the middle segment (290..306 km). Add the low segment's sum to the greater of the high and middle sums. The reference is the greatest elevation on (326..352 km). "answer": -54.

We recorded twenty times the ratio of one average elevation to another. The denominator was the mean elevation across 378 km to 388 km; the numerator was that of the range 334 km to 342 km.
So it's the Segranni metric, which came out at 17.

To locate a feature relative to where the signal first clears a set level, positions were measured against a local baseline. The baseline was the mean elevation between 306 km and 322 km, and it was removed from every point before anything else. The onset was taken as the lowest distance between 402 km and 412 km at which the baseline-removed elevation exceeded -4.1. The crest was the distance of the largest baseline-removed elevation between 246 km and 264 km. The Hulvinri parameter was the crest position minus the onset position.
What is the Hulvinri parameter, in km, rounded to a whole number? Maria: -146 km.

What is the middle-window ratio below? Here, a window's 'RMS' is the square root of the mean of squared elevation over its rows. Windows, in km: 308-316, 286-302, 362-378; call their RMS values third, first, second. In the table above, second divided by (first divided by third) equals 12.7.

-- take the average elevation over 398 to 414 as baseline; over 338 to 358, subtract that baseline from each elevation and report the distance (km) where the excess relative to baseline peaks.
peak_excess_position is 345.0 km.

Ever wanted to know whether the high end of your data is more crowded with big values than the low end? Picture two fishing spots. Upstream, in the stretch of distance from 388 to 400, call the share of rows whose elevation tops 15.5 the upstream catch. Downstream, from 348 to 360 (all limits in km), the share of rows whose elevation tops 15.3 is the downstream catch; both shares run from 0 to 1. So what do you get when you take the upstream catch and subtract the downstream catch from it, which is 1.0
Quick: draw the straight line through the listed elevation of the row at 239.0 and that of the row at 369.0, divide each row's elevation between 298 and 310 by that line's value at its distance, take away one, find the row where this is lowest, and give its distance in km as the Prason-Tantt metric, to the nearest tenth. 309.0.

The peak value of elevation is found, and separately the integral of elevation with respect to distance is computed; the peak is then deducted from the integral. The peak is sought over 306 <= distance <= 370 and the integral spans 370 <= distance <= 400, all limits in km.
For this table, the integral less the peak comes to 516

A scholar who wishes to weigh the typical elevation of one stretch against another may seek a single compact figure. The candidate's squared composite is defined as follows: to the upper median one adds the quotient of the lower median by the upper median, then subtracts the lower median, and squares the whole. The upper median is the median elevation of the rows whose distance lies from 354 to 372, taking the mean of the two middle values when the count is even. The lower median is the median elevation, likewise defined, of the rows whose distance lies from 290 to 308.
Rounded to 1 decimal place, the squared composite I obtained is 19.7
